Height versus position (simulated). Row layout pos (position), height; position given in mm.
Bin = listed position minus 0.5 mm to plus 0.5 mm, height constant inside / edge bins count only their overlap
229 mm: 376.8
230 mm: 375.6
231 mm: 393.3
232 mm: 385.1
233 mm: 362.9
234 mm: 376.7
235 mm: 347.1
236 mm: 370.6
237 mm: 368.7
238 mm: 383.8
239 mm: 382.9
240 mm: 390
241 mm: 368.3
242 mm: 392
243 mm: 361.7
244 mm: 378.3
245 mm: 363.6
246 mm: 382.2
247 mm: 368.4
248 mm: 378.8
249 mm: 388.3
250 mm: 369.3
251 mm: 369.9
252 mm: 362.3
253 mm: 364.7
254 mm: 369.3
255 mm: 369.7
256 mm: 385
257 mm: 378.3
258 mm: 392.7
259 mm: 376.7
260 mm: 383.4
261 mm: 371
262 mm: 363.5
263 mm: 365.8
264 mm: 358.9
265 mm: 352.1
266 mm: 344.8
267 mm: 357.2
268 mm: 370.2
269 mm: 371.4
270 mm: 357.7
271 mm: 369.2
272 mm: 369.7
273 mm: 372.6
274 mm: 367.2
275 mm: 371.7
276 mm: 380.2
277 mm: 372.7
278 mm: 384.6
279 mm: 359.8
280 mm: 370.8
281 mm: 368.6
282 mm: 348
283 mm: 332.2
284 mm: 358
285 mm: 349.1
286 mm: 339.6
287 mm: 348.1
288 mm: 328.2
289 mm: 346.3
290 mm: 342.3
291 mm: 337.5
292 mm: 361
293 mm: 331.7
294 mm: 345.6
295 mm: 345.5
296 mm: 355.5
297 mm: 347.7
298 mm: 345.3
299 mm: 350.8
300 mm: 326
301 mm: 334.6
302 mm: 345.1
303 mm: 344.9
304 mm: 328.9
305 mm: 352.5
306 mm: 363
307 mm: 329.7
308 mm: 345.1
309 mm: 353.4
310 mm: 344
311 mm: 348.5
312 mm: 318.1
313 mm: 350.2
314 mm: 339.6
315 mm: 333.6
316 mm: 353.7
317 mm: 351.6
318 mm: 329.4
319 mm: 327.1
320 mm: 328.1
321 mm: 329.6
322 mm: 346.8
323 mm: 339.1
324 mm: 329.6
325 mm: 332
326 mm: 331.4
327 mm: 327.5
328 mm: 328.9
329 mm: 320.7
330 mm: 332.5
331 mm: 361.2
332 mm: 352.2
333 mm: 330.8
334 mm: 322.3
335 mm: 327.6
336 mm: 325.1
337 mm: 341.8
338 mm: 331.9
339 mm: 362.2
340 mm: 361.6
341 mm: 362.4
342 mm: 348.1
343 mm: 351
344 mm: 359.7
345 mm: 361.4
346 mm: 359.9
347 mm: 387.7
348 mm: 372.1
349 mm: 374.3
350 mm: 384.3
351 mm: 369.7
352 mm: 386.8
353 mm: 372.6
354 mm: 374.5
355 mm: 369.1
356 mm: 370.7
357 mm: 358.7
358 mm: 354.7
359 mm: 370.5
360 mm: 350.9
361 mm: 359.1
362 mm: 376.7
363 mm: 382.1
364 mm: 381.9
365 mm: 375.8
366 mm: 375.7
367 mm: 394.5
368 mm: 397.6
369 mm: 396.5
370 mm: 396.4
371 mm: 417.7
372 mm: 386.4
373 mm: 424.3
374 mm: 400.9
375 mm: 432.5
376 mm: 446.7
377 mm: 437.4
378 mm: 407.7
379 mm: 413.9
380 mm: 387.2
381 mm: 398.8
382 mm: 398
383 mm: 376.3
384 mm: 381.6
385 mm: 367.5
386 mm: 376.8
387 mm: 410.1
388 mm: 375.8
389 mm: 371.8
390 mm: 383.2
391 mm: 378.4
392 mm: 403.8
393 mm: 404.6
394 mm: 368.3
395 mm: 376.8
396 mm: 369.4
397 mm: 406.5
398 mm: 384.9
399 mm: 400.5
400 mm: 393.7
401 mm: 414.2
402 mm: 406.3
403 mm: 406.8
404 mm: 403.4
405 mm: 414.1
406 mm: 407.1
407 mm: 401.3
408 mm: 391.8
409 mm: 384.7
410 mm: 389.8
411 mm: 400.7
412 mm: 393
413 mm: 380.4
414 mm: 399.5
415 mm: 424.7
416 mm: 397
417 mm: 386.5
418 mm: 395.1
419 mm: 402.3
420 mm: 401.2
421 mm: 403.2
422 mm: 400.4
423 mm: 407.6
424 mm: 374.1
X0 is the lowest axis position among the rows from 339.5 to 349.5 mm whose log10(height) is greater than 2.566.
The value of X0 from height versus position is 347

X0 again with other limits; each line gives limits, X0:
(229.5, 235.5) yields 230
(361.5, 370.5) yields 362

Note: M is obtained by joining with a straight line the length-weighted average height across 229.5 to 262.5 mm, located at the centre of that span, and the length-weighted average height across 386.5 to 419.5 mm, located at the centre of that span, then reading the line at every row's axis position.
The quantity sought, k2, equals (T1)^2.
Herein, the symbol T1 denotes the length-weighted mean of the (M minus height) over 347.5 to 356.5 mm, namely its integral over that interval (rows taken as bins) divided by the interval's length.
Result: 180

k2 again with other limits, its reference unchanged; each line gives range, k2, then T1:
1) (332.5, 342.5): 2035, 45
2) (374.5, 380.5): 863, -29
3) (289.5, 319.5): 1569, 40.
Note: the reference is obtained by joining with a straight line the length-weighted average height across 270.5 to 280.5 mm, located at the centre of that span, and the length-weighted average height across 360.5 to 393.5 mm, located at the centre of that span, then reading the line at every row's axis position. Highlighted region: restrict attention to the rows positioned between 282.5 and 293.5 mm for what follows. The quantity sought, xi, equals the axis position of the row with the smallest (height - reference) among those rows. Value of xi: 288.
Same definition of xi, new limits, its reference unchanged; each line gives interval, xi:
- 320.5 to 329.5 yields 329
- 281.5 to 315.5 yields 312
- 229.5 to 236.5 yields 235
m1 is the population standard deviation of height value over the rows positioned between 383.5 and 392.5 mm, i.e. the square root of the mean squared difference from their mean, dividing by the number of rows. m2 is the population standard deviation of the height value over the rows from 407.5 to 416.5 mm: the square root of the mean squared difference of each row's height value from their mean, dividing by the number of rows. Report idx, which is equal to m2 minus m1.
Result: -1.5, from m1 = 13.5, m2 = 12.0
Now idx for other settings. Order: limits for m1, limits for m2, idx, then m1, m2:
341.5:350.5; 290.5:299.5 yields -4.9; 13.1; 8.3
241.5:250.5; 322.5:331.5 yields 0.7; 10.1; 10.8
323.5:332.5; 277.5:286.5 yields 3.3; 12.2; 15.5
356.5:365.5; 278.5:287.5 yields 0.7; 11.4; 12.1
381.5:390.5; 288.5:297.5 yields -4.5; 12.7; 8.2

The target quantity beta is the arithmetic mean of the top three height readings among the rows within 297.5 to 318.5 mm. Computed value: 357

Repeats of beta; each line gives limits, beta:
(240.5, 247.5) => 384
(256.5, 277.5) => 385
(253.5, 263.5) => 387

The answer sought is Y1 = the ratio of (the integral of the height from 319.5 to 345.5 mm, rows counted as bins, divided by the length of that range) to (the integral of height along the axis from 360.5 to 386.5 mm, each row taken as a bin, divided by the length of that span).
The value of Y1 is 0.86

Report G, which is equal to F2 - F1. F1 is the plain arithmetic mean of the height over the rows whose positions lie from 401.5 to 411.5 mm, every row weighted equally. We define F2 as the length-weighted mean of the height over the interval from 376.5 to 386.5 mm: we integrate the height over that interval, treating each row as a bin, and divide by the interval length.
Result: -6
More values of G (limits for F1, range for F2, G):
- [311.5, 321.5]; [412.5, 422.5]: 63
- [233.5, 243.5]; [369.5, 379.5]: 42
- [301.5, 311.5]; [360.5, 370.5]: 38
